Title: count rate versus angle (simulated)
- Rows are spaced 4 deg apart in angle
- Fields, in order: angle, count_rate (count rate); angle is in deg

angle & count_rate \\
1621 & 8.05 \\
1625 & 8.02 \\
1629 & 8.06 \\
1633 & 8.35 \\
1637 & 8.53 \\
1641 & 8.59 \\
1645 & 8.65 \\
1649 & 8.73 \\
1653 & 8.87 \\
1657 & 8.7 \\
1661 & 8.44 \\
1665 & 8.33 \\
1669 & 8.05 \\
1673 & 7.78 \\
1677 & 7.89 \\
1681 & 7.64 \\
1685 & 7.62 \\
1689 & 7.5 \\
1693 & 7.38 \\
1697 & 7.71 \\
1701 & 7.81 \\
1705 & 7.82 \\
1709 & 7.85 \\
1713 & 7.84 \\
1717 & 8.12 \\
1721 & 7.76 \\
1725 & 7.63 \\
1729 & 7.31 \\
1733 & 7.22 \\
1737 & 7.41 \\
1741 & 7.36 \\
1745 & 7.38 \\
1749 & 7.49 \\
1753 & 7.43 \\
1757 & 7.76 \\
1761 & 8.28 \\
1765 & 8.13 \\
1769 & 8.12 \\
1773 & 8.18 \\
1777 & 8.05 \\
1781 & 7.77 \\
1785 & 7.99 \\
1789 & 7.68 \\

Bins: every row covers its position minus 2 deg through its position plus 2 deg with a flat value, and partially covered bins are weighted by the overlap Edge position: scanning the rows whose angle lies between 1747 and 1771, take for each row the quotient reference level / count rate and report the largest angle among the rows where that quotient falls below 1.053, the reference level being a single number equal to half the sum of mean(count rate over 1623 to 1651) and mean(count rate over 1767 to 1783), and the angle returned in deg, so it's 1769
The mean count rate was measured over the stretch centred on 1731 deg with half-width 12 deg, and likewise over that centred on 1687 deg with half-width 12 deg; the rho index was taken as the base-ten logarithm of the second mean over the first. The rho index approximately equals 0.01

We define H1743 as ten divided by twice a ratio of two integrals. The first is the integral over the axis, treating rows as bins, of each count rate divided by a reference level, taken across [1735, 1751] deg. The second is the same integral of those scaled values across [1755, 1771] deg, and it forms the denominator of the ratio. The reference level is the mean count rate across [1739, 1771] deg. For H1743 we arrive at 5.4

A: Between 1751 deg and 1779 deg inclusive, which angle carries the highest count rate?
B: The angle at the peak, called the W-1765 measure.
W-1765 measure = 1761 deg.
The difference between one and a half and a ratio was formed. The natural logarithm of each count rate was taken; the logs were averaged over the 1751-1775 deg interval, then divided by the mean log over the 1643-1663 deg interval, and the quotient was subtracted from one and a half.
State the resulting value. 0.54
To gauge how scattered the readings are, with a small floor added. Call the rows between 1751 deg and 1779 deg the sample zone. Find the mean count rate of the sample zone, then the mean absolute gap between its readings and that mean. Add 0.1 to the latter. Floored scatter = 0.33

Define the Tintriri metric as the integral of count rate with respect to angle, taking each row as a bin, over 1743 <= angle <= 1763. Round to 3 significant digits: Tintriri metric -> 153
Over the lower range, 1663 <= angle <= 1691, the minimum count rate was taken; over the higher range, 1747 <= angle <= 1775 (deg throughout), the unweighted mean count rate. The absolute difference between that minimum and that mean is 0.41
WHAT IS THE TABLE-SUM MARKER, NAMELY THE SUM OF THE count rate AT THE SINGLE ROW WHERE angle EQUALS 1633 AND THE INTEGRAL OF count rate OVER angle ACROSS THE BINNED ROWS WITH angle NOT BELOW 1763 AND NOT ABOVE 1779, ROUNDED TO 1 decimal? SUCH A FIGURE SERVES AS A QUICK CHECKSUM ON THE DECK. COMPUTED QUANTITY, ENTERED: 138.3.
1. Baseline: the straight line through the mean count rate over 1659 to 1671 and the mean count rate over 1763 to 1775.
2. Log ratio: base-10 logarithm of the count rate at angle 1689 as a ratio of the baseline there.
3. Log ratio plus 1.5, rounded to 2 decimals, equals 1.46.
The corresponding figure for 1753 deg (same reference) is 1.46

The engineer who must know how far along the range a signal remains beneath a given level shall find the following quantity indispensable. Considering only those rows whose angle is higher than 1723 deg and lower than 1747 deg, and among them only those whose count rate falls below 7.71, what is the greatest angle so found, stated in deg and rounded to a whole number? 1745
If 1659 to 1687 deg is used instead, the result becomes 1685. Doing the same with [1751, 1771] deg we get 1753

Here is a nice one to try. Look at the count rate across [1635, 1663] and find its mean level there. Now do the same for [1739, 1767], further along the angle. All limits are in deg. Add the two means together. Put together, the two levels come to 16.3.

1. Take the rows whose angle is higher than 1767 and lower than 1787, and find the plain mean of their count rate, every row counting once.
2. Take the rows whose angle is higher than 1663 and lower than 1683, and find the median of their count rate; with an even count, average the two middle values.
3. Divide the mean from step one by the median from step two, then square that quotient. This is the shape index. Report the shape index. 1.03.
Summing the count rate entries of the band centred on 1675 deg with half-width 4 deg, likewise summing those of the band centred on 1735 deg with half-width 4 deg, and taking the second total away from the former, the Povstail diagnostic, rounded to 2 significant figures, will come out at 1.0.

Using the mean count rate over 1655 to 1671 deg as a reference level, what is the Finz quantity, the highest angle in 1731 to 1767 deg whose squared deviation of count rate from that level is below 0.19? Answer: 1765 deg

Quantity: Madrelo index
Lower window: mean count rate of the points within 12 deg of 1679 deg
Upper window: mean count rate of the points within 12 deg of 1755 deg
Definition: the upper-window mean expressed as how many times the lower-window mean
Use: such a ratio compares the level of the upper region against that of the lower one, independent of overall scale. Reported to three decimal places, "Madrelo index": 1.000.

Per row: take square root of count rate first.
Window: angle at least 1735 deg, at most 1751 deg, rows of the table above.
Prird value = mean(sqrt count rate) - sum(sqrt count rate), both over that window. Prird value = -8.17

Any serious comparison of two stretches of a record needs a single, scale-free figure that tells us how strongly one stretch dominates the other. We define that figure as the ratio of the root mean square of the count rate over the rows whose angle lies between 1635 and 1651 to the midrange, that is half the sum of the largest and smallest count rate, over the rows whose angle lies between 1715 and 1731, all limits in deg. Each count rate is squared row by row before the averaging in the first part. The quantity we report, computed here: 1.12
